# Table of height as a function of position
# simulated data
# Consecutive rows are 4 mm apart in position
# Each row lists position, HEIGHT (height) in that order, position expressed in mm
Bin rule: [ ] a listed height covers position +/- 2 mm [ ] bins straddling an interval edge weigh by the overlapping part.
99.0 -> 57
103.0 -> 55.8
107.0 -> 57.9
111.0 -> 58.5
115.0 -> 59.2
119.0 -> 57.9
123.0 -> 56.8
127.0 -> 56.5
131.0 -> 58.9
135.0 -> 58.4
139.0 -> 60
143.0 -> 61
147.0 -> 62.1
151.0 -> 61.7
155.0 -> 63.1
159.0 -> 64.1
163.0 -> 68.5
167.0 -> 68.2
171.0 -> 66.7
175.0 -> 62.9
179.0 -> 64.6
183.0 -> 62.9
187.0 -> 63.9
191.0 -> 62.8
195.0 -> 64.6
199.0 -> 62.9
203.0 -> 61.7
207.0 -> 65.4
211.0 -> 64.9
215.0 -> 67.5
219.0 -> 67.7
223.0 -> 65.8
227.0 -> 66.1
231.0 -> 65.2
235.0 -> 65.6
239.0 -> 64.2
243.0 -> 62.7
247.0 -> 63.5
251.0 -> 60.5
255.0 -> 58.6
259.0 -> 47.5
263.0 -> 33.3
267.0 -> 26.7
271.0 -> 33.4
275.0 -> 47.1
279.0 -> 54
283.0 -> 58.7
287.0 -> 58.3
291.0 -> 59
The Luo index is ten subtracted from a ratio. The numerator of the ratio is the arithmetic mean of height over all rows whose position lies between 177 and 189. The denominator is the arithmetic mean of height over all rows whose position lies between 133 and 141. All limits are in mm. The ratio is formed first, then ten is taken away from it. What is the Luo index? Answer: -8.92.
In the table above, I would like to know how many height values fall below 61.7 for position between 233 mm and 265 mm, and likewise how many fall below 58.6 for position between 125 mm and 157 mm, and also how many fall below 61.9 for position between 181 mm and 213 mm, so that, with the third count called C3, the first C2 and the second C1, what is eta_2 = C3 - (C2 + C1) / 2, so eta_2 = -2.0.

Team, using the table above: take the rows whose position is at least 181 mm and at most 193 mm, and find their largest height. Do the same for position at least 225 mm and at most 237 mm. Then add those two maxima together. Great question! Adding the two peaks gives 130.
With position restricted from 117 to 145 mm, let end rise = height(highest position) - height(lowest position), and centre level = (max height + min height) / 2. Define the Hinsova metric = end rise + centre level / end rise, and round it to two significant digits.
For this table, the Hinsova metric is 22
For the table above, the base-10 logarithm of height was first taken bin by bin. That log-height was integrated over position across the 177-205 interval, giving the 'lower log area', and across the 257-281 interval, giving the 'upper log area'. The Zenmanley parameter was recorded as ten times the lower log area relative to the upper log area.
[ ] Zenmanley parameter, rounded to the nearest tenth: 13.2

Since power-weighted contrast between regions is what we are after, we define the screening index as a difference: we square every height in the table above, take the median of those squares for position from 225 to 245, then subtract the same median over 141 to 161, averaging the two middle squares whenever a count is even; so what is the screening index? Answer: 395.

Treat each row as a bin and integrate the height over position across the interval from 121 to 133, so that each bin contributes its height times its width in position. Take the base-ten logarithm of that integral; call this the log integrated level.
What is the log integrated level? 2.84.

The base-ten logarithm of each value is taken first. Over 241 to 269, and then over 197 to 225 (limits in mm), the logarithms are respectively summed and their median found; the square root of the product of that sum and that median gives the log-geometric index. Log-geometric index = 4.62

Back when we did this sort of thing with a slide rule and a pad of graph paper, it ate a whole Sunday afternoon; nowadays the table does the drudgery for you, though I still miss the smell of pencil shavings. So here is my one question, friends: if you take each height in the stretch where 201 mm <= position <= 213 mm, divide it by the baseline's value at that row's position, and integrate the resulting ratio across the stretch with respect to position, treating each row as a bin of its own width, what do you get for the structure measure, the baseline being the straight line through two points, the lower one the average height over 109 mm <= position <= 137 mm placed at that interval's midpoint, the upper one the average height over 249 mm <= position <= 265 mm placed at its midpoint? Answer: 14.5 mm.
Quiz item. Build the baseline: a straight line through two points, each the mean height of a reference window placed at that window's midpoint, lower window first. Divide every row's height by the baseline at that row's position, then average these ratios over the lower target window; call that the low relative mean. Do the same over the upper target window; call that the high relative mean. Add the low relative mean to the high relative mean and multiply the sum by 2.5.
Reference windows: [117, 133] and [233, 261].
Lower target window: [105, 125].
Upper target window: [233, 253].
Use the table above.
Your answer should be 5.16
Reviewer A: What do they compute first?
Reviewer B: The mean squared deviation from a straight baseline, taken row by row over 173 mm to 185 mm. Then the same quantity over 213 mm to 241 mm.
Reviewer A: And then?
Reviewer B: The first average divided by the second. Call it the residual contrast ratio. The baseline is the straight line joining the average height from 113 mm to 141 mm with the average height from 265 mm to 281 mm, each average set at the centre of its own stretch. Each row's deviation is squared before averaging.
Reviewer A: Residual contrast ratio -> 0.34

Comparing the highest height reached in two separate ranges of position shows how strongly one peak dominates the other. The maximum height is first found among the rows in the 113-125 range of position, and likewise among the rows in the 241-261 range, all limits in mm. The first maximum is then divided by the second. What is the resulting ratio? 0.93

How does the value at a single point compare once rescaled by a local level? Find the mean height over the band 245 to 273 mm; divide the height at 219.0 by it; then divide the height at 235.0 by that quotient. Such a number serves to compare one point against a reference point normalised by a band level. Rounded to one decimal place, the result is 44.8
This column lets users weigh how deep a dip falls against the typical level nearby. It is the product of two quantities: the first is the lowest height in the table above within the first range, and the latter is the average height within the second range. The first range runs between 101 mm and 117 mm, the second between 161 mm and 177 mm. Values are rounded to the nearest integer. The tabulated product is 3715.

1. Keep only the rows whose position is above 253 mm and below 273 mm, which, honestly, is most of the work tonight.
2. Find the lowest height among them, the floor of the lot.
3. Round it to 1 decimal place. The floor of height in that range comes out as 26.7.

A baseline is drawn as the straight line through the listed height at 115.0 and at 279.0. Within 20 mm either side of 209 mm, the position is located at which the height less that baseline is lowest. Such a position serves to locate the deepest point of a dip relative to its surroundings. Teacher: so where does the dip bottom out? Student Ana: 203.0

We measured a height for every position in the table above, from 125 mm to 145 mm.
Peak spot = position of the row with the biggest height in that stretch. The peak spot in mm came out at 143.0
